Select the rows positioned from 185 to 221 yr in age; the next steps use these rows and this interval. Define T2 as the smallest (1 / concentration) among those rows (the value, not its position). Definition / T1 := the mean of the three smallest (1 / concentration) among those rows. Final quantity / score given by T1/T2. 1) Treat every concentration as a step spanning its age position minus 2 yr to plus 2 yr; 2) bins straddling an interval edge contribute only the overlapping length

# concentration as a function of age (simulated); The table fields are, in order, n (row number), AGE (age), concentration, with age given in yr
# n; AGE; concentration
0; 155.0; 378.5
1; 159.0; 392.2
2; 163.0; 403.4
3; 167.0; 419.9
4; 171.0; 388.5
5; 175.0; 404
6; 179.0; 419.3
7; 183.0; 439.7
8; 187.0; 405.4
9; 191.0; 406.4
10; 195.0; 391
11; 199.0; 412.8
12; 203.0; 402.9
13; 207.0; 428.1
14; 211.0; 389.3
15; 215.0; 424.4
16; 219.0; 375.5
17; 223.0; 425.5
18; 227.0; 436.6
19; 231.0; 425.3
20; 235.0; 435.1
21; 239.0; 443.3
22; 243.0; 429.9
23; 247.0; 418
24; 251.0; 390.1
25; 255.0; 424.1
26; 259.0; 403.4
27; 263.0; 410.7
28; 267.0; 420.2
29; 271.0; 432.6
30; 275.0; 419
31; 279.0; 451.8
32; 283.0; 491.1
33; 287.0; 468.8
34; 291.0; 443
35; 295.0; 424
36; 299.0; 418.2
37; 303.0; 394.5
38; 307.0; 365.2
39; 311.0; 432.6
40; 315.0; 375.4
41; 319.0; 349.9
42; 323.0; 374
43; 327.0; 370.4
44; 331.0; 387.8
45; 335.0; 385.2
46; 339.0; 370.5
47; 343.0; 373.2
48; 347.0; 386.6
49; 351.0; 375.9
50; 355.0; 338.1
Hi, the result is 1.02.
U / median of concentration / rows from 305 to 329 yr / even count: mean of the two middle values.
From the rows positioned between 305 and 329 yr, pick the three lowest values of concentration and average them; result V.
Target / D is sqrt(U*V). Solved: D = 367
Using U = 372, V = 362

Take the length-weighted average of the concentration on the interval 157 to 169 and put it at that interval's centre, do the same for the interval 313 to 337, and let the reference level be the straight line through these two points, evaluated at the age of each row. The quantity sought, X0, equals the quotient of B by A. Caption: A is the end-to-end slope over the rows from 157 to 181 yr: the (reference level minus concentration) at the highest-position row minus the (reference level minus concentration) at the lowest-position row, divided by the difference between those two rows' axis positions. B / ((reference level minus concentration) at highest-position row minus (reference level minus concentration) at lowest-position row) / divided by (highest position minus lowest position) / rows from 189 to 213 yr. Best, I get -0.4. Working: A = -1.5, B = 0.7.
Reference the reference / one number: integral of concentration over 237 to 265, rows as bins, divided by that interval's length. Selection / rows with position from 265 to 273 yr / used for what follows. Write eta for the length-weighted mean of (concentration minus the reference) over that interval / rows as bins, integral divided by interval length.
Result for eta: 9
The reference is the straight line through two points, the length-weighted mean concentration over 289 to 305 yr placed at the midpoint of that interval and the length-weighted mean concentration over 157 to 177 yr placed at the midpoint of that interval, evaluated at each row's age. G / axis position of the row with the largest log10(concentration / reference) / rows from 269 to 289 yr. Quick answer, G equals 283.0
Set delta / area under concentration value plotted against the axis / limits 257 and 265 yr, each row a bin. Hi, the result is 3256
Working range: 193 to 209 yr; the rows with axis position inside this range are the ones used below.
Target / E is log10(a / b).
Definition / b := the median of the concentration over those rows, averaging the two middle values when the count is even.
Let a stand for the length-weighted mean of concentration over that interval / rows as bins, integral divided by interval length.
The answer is 0.0009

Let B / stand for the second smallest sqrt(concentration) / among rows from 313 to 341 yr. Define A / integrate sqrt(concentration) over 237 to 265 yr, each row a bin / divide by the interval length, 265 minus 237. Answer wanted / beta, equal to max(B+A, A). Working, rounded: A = 20.4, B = 19.2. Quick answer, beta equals 39.7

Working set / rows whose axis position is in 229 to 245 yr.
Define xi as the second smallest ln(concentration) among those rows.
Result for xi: 6.06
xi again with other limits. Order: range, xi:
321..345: 5.91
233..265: 6.00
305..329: 5.90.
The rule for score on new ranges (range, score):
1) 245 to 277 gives 1.02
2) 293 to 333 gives 1.02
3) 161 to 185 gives 1.03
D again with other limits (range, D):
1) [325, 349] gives 375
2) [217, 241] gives 419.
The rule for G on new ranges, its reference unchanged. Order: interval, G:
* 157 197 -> 183.0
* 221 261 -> 239.0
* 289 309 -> 291.0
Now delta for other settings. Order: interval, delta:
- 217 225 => 3204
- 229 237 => 3442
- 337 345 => 2975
